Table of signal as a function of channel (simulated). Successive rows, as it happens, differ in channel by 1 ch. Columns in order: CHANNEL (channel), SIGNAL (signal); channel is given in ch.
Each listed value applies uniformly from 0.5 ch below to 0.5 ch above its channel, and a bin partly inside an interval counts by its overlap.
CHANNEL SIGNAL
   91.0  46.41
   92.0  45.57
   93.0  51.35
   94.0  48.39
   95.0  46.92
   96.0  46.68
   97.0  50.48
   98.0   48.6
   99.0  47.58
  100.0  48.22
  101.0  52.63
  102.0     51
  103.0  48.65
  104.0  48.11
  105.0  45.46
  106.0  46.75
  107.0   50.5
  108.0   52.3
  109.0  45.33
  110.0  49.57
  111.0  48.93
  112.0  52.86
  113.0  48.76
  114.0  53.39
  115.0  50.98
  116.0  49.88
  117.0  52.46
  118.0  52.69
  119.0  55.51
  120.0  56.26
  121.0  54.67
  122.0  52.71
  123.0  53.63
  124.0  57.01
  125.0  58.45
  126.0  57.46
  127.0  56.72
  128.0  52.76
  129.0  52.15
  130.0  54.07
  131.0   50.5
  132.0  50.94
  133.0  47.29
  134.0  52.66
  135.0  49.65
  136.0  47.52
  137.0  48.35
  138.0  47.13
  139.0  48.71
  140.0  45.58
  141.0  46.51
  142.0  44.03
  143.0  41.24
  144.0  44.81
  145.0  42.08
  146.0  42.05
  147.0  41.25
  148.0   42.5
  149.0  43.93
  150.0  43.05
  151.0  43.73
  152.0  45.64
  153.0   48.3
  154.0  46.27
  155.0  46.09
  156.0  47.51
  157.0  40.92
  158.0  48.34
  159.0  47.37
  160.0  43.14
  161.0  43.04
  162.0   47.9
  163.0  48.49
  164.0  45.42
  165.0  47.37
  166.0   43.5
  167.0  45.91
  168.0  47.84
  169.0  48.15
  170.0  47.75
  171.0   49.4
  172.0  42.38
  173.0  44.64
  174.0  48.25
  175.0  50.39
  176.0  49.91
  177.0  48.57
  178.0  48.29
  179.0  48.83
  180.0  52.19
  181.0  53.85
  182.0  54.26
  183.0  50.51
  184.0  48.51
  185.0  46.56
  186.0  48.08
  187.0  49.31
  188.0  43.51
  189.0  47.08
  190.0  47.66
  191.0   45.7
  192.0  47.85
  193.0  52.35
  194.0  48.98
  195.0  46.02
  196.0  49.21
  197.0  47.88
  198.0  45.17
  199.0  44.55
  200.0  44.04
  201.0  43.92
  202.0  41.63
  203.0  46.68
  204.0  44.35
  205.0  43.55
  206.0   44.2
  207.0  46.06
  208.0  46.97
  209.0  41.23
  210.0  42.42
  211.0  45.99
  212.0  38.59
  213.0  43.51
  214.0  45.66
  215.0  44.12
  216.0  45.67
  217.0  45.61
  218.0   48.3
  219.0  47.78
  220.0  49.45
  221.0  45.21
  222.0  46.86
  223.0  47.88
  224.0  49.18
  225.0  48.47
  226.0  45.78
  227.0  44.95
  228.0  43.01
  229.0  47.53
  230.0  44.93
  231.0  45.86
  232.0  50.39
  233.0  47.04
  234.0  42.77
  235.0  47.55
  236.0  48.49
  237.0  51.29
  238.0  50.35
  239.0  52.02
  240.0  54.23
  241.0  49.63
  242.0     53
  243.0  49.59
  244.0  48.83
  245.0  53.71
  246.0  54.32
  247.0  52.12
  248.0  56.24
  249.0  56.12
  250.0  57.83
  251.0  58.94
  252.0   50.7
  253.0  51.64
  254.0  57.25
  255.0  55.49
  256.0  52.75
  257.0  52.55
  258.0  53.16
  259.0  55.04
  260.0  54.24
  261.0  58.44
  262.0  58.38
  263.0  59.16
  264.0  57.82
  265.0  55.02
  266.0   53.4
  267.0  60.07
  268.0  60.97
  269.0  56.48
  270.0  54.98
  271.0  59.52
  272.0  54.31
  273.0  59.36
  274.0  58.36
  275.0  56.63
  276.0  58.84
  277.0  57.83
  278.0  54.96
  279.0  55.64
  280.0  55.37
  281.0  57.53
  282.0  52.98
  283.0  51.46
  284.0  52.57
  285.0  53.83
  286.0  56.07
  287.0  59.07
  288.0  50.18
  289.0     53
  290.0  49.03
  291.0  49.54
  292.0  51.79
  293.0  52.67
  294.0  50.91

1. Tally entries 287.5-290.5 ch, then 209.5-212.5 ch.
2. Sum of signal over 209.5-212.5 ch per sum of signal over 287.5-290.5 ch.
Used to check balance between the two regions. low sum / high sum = 0.83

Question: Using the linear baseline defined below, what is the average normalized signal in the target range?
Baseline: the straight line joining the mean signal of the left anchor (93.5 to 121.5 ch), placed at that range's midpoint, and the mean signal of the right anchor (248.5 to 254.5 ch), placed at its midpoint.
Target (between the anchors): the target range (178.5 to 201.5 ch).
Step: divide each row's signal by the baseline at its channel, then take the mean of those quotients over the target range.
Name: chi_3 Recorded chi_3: 0.905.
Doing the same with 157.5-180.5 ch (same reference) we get 0.902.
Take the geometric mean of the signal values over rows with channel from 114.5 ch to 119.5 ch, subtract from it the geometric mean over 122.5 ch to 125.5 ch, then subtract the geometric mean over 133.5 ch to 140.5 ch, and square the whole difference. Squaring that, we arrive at 2759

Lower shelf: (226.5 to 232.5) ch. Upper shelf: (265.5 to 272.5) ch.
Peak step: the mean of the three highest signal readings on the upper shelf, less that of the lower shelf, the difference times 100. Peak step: 1226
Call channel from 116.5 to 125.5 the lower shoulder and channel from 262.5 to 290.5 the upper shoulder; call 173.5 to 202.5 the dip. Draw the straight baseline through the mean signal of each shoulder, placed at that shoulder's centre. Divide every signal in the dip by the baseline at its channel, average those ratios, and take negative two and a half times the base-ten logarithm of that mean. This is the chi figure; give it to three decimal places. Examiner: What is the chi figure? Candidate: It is 0.152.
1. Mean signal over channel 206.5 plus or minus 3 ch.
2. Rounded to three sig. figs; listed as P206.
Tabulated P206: 44.4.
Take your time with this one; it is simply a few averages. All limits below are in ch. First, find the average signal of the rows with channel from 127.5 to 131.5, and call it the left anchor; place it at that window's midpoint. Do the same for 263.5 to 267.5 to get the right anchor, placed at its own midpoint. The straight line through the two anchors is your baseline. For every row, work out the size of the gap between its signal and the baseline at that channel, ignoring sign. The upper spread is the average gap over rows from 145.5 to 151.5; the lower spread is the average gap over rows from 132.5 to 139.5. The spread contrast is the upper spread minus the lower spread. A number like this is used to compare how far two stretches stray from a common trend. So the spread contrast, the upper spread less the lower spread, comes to 6.4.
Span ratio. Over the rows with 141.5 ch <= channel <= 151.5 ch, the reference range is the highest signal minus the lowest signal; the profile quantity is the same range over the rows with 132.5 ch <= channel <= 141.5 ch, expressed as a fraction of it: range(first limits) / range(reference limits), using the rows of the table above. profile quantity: 1.98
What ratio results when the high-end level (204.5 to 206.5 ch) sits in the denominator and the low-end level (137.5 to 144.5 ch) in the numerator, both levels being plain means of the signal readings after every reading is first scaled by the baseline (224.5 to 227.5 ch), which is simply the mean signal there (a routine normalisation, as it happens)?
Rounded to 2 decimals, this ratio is 1.04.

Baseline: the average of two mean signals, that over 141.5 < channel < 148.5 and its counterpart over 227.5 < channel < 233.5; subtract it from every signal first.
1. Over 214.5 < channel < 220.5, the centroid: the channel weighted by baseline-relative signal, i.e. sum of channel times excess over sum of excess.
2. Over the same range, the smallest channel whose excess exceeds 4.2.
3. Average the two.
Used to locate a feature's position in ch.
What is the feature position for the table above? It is 219.4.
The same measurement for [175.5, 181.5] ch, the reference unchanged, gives 177.5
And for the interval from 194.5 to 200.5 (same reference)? 196.1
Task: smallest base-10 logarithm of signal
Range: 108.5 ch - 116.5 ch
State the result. 1.66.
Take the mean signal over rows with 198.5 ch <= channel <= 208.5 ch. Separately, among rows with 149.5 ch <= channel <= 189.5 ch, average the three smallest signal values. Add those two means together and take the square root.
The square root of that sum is 9.3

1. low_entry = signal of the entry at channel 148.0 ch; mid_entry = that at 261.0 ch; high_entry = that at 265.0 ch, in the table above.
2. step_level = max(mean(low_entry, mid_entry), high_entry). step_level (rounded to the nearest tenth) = 55.0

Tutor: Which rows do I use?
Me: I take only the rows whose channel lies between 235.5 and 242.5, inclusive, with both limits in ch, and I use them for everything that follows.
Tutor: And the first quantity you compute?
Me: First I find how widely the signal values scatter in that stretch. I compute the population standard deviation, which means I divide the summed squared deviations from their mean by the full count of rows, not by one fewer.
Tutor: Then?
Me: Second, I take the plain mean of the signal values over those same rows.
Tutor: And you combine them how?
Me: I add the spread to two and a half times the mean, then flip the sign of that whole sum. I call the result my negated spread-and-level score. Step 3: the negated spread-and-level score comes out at -130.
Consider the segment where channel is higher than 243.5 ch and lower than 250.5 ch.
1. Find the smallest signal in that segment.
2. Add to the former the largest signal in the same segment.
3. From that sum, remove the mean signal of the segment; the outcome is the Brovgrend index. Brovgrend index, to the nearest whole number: 52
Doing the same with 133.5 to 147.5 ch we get 48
